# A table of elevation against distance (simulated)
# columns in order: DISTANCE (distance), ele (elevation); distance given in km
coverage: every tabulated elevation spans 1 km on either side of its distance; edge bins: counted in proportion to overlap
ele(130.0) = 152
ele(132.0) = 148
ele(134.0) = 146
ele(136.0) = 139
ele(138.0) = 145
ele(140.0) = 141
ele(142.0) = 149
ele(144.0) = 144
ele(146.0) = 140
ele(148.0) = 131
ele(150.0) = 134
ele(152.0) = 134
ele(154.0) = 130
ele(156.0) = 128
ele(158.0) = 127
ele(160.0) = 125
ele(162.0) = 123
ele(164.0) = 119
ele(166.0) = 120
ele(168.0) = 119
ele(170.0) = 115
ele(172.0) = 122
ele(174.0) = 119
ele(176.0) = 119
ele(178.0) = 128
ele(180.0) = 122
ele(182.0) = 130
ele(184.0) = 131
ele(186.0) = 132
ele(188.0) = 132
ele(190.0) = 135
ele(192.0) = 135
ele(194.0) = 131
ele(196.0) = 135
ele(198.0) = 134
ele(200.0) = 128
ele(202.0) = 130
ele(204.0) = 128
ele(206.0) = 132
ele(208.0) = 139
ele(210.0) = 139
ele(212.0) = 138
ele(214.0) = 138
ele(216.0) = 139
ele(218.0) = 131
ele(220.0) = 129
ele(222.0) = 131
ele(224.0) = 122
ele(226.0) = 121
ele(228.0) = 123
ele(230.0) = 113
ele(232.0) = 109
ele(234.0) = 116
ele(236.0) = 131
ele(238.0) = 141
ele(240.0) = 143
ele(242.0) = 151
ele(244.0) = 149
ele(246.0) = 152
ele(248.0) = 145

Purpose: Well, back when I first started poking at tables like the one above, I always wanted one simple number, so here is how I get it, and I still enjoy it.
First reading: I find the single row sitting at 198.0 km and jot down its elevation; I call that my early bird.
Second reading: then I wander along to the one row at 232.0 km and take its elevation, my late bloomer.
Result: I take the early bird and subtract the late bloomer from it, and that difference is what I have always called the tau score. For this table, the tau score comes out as 25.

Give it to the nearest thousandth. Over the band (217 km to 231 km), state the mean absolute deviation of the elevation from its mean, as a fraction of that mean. 0.042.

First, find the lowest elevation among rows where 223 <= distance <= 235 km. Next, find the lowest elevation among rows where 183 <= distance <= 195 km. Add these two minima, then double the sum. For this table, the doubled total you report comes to 480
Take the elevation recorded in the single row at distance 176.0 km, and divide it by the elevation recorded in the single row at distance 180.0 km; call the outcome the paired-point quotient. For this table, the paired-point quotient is 0.98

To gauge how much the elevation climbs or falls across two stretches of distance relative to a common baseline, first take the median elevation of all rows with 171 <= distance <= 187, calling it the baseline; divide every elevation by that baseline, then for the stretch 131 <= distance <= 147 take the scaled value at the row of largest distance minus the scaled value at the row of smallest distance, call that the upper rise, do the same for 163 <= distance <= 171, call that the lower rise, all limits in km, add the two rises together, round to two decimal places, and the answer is -0.10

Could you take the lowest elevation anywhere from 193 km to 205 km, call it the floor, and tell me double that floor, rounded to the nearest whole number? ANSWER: 256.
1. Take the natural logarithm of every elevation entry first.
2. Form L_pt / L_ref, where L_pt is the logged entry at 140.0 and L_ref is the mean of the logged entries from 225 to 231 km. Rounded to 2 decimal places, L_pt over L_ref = 1.04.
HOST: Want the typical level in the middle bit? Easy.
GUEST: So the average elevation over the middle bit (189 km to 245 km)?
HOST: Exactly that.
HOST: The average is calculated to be 132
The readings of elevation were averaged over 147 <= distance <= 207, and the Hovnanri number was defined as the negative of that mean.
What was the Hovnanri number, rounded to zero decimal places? -128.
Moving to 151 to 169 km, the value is -125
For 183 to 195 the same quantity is -133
